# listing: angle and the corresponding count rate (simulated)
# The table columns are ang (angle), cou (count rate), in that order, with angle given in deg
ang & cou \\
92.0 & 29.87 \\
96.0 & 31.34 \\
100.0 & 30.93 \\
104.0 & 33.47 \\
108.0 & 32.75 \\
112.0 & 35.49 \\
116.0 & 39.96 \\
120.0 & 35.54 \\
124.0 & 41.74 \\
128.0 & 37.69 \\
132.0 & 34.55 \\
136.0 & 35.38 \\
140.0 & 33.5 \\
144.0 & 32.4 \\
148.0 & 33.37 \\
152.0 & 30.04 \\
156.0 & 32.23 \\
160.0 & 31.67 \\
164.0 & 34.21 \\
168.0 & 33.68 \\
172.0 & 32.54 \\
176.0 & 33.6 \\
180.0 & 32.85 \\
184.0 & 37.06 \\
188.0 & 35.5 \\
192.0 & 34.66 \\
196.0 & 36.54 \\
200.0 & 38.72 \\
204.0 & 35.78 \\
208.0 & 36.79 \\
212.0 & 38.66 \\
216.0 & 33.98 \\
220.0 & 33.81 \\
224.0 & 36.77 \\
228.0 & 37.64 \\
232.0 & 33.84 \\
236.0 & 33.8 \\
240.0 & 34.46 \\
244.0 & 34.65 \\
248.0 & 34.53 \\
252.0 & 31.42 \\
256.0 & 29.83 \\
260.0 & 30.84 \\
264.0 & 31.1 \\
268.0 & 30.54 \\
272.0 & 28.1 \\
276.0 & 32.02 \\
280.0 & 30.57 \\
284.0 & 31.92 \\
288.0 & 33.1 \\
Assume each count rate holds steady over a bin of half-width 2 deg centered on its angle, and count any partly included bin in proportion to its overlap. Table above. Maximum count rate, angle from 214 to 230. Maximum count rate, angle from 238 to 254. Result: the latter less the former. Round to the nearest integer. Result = -3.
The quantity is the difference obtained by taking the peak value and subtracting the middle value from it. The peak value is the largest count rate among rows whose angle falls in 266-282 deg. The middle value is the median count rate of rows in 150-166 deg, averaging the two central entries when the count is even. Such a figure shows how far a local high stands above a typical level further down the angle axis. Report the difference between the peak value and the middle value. 0.1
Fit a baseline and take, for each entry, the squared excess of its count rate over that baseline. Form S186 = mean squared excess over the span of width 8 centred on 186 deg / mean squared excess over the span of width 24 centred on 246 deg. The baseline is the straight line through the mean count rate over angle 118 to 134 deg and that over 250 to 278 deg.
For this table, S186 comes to 0.7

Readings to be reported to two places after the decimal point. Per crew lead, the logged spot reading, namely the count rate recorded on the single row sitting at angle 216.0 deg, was 33.98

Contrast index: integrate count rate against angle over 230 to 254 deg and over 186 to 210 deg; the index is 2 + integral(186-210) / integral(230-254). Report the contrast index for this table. 3.08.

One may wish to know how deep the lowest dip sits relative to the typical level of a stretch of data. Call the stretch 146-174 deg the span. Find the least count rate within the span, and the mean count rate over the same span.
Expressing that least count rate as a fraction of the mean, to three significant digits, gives 0.923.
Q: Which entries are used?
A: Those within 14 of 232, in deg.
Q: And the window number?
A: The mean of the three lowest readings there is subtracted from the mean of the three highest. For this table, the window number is 2.5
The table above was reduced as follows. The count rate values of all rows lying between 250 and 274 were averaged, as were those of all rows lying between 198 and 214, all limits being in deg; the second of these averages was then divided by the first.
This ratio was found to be 1.24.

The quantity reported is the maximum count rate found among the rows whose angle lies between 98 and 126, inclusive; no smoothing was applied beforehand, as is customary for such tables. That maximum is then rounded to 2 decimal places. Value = 41.74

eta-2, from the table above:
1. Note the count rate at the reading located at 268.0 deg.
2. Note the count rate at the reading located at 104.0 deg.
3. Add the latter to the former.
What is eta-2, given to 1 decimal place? 64.0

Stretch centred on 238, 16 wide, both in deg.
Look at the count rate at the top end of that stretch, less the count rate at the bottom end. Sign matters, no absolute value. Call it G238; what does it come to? 0.8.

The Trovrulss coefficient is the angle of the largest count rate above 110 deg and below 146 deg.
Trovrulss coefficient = 124.0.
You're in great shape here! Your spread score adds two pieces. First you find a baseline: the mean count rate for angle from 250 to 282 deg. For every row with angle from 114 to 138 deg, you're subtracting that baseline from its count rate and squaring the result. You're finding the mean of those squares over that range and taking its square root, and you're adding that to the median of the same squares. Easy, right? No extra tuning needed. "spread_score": 45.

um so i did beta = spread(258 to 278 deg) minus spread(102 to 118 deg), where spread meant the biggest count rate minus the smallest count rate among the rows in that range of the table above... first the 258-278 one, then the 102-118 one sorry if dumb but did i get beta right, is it -3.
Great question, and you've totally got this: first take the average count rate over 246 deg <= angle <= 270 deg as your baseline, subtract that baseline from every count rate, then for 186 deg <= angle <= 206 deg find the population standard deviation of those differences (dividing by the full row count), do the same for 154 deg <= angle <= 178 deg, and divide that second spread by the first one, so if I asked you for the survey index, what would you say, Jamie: 0.65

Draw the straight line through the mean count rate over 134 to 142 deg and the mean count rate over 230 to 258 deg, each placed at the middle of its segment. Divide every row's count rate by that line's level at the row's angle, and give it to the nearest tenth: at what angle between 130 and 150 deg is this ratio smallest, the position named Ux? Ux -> 144.0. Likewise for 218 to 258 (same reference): 256.0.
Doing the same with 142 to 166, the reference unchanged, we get 152.0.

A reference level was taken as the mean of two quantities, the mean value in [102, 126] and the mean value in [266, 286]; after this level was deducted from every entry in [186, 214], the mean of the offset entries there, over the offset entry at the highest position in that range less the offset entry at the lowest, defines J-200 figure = 1.0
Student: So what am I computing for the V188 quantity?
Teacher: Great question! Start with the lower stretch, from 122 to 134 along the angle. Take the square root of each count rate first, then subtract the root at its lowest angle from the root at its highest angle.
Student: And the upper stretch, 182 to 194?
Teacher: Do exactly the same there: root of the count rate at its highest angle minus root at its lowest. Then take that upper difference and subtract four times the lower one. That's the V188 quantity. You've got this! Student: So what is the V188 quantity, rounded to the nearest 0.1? 2.1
